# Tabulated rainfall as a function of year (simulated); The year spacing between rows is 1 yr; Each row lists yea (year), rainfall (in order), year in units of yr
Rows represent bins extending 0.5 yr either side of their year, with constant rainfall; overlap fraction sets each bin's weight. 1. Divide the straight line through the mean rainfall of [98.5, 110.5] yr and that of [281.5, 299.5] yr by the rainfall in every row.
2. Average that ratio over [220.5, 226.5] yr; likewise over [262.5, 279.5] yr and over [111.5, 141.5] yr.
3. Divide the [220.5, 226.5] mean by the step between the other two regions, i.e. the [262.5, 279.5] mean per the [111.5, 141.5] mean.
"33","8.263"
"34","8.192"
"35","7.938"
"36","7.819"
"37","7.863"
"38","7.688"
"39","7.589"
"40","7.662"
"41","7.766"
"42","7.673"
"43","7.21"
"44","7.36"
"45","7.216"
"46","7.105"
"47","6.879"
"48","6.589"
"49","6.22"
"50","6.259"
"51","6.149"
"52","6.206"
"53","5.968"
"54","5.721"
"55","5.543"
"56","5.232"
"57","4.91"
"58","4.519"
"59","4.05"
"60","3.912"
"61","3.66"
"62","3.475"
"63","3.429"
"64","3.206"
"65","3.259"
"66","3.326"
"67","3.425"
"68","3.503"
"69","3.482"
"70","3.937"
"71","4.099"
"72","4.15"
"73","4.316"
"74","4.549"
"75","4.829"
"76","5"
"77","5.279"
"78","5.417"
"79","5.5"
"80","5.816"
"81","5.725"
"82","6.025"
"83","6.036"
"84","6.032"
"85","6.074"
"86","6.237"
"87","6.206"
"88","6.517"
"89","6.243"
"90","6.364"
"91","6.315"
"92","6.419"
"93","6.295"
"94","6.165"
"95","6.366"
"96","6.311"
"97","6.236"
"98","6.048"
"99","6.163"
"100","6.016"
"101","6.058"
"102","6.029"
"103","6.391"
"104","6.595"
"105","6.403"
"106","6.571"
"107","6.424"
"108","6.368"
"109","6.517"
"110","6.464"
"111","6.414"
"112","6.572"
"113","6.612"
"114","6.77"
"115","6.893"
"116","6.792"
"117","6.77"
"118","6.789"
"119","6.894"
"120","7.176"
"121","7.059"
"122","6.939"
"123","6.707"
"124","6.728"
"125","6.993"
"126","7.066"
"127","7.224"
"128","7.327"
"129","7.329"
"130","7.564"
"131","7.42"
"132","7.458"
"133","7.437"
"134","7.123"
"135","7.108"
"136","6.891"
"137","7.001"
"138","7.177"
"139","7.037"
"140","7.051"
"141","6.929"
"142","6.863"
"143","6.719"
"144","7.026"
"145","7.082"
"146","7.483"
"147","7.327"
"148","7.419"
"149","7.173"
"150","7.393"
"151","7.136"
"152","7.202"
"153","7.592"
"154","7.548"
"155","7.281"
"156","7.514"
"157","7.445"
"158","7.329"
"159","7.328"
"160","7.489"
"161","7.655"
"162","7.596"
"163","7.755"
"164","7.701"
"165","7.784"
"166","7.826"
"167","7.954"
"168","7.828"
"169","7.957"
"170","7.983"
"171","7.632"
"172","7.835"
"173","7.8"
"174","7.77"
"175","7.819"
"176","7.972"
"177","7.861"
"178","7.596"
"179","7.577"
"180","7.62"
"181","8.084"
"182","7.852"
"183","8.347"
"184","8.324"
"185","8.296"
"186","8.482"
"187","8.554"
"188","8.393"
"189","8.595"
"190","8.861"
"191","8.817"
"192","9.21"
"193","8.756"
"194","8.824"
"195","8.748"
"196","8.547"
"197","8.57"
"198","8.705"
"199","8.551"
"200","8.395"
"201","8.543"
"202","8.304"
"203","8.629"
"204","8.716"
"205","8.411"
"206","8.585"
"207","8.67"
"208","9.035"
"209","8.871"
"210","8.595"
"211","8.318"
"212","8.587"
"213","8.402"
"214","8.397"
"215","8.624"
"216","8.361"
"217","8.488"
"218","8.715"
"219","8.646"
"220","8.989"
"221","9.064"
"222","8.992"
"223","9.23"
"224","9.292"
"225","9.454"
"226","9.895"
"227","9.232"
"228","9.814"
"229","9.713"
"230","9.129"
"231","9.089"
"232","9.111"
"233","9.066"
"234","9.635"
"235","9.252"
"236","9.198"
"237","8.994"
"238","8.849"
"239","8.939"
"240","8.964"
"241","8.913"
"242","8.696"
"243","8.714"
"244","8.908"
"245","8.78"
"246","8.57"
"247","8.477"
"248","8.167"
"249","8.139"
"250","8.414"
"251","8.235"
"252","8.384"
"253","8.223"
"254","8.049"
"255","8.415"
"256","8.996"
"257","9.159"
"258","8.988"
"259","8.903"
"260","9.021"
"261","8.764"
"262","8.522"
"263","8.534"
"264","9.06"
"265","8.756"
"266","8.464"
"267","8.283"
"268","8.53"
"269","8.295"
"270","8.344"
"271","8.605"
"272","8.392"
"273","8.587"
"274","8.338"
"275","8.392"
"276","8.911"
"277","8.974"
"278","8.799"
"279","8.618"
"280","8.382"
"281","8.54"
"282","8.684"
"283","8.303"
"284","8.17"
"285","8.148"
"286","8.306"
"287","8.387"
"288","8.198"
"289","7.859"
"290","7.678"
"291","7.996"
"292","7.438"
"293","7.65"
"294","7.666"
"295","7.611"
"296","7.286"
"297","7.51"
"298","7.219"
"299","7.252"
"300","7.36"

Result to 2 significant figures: 0.81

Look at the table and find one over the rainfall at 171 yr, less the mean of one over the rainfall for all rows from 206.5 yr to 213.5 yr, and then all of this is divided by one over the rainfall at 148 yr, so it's 0.11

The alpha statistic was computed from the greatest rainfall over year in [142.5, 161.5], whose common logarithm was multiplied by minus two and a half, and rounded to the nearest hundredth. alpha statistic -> -2.21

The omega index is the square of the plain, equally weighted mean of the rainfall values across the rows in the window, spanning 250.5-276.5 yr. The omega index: 74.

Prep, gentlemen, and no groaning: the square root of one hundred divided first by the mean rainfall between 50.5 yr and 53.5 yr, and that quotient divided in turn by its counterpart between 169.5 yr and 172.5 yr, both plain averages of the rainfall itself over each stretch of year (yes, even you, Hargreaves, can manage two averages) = 1.45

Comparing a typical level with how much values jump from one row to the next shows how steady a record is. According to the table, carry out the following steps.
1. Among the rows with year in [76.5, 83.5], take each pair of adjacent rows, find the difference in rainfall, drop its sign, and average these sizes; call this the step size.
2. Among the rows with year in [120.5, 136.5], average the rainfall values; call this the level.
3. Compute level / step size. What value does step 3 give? 46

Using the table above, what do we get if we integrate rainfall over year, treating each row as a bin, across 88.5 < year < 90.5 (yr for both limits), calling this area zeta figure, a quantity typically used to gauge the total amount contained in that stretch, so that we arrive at 12.6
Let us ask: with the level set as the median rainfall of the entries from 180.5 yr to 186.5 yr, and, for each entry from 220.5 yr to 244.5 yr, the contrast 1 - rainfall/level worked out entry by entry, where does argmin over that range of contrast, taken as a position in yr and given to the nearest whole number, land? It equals 226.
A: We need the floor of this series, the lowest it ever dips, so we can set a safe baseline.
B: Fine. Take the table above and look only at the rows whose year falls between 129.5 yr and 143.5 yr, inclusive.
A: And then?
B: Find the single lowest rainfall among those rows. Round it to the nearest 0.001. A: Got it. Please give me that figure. 6.719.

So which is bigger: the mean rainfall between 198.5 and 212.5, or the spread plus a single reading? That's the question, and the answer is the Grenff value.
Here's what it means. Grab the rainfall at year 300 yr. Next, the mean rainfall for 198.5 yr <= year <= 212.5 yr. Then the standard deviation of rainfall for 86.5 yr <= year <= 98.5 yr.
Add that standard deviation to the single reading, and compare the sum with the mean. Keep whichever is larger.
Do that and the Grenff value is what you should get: 8.59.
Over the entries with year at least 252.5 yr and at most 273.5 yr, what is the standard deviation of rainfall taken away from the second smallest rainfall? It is 7.9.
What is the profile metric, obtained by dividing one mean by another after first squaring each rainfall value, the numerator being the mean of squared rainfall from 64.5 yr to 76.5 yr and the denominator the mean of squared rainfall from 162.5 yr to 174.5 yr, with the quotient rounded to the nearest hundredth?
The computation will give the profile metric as 0.27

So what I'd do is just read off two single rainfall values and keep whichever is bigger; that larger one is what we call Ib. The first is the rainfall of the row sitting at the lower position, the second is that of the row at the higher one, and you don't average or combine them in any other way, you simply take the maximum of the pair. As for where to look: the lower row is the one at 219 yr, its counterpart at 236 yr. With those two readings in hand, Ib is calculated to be 9.20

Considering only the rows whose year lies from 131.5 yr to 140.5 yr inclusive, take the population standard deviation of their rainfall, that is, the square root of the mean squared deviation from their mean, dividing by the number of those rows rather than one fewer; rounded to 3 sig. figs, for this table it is 0.180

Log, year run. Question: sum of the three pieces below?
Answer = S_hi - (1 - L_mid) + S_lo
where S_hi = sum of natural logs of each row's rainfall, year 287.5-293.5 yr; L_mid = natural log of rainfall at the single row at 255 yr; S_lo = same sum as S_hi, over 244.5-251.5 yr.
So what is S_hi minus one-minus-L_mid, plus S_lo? 28.3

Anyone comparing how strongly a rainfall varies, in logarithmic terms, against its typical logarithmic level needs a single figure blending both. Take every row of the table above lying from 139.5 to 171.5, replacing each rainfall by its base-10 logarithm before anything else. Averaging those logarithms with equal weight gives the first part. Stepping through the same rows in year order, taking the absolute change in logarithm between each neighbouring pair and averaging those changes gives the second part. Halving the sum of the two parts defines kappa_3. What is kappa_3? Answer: 0.44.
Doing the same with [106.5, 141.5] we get 0.42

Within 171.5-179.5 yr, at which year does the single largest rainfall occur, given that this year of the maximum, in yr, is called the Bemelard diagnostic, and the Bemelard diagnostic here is 176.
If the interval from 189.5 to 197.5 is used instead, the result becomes 192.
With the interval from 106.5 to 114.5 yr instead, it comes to 114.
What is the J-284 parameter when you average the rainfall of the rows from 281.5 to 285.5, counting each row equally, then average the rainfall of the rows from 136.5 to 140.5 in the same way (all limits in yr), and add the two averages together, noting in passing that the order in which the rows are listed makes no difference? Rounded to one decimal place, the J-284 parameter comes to 15.4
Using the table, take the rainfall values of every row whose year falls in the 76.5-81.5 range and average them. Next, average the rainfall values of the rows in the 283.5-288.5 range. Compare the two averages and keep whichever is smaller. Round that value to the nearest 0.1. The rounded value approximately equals 5.5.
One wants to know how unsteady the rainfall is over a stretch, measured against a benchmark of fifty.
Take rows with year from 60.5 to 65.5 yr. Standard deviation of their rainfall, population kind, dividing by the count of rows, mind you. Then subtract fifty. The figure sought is -49.8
